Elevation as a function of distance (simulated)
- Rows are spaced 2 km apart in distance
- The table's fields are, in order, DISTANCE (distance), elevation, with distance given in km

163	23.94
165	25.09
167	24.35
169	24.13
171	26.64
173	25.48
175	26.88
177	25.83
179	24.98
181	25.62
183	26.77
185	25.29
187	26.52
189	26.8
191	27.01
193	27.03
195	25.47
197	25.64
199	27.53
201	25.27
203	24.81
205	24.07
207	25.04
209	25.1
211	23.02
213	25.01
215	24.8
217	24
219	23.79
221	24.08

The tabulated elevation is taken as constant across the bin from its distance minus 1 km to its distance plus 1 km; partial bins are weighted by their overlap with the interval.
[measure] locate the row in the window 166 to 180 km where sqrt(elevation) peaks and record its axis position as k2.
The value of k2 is 175 km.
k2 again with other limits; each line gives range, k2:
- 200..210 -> 201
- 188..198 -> 193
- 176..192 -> 191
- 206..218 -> 209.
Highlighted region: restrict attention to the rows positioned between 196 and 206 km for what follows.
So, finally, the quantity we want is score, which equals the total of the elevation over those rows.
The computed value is 127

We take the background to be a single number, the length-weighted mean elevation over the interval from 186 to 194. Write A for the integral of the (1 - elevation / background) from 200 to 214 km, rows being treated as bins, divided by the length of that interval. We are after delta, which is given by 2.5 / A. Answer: 30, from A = 0.08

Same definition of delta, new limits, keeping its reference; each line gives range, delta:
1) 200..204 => 37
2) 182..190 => 136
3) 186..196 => 245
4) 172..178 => 86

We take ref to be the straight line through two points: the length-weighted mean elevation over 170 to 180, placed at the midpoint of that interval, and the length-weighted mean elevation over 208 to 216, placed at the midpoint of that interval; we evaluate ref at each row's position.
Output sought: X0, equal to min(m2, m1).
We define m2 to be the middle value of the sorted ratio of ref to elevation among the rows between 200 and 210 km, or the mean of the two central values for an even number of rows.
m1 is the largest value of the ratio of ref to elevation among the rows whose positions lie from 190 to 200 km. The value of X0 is 0.986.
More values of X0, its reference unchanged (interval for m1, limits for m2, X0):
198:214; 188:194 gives 0.938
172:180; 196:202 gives 0.978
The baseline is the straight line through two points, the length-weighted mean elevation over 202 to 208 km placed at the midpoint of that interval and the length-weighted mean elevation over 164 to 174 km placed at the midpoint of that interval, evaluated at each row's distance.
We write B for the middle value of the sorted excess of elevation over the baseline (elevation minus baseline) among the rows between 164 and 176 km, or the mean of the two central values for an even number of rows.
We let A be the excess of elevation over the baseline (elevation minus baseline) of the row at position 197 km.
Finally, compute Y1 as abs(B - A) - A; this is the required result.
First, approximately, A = 0.9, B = 0.1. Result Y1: -0.1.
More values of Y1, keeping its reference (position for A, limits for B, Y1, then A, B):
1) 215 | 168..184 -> 0.1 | 0.3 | 0.7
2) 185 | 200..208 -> -0.3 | 0.4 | 0.3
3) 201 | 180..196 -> 0.6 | 0.6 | 1.7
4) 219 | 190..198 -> 2.8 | -0.7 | 1.5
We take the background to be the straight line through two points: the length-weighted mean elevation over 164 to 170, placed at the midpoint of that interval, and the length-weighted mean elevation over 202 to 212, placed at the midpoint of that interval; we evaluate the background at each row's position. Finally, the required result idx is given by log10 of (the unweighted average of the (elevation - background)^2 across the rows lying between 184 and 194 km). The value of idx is 0.67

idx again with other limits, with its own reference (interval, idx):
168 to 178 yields 0.42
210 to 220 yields -0.23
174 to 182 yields 0.35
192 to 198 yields 0.49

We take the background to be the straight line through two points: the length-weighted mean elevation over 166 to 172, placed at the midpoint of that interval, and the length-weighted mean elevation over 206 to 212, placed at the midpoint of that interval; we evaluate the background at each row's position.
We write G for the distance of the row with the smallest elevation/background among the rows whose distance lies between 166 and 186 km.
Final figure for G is 169 km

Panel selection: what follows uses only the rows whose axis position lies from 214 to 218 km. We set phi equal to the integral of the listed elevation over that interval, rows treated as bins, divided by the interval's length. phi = 24.4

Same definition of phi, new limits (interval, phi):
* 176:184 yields 25.8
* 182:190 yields 26.3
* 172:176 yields 26.2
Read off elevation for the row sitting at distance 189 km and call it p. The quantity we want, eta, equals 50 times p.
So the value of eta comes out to 1340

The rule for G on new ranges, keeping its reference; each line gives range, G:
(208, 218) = 211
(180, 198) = 185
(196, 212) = 211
